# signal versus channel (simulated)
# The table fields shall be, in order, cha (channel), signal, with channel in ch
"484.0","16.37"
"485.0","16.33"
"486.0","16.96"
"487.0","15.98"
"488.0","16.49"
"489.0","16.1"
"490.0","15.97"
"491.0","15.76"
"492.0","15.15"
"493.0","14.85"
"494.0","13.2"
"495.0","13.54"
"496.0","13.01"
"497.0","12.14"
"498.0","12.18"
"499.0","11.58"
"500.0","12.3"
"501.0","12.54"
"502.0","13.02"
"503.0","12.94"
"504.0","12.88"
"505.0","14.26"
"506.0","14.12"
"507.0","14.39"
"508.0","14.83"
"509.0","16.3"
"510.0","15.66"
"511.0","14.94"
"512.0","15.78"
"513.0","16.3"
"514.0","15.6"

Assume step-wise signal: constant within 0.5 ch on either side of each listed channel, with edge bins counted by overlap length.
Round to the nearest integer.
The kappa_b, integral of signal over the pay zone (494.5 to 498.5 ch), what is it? 51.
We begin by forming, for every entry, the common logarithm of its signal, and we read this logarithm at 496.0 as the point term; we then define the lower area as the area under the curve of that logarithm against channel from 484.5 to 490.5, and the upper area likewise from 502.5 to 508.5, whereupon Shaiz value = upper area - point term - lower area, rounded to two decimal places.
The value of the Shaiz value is -1.53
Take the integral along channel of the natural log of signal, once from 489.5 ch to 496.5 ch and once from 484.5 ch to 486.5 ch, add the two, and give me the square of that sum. 591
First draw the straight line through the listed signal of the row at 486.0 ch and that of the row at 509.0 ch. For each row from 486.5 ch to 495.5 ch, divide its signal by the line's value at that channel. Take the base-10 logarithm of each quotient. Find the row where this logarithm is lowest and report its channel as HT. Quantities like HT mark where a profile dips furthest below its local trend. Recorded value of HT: 494.0 ch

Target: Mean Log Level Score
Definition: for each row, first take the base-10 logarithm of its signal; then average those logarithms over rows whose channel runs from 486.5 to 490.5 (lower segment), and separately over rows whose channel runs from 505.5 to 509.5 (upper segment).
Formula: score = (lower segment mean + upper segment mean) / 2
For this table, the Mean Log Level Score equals 1.190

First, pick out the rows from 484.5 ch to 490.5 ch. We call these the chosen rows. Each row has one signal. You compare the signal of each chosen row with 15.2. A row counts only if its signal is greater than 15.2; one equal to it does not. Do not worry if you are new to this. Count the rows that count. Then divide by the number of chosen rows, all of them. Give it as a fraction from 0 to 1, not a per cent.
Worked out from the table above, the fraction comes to 1.00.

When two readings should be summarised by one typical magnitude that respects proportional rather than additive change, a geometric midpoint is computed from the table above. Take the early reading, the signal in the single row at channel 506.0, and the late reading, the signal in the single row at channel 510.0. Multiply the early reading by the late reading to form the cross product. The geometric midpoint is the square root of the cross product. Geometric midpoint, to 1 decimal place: 14.9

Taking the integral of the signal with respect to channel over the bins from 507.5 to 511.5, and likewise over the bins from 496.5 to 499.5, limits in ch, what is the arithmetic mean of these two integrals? 49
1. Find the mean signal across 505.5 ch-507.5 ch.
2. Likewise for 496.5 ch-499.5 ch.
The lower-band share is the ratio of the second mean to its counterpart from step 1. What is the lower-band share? 0.84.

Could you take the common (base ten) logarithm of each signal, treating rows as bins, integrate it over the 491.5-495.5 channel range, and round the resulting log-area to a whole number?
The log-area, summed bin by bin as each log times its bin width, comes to 5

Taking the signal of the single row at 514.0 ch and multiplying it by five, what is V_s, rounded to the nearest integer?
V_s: 78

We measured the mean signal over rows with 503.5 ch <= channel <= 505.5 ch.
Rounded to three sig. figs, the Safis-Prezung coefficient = 13.6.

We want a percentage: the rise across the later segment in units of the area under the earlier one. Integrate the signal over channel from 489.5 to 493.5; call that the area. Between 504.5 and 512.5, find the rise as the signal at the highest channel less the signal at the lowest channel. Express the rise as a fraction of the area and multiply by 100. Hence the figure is 2.46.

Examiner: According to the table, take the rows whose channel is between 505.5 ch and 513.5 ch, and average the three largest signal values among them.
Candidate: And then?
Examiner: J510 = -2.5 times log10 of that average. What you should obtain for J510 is -3.02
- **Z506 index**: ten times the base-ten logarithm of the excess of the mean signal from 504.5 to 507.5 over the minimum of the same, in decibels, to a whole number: -9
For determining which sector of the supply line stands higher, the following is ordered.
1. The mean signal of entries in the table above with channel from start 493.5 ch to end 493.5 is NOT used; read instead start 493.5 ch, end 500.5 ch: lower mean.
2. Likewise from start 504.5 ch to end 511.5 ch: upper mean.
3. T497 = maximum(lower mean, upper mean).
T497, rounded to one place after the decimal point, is 14.9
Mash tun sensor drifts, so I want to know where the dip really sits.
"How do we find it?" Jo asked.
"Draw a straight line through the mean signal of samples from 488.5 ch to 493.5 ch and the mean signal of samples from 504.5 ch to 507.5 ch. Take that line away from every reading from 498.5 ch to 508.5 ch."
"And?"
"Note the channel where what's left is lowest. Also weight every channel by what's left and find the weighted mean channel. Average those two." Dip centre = 499.8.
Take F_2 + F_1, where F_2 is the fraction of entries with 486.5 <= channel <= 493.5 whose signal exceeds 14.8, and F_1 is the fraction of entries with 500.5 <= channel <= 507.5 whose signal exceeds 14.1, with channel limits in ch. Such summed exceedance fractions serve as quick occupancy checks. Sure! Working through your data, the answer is 1.43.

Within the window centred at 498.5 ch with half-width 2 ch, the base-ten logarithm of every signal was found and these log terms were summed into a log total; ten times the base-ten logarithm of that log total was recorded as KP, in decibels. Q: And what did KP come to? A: 6.36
